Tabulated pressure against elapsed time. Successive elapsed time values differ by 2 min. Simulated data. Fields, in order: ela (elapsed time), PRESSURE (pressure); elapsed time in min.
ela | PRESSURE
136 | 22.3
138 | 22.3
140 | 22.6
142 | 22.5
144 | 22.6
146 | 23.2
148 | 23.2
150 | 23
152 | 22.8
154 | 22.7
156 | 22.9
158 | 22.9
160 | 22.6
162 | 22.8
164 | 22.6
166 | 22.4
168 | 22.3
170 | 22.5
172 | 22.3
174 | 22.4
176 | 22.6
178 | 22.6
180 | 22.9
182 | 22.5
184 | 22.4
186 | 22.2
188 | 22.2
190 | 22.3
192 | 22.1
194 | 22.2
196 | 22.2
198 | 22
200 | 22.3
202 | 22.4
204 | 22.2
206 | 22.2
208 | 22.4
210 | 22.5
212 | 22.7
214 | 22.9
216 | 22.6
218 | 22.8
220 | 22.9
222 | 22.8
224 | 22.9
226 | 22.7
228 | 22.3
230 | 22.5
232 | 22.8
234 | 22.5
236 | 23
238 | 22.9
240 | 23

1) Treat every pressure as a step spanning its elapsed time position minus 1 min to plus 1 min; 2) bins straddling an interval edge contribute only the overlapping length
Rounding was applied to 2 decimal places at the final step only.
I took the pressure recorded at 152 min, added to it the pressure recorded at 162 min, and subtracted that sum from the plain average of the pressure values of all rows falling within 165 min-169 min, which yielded -23.25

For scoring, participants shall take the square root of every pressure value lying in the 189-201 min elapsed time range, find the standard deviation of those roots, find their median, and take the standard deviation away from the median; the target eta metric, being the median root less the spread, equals 4.70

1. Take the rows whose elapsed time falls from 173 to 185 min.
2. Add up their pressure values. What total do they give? 135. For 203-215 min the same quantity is 135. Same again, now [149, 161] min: 137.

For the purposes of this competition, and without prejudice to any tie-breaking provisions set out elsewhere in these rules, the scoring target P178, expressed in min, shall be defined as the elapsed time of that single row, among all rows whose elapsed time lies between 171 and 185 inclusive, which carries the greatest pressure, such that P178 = 180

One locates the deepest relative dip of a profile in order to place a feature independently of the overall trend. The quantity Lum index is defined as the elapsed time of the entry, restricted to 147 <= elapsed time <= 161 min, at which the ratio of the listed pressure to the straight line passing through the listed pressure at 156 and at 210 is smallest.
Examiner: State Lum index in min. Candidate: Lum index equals 160 min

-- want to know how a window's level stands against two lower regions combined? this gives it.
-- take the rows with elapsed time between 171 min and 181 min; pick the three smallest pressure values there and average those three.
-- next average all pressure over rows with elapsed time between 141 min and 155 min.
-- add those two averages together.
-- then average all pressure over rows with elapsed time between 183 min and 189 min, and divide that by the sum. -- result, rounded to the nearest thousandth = 0.492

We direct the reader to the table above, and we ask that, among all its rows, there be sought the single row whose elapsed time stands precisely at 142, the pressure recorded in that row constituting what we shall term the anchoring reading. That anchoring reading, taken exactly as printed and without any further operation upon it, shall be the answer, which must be 22.5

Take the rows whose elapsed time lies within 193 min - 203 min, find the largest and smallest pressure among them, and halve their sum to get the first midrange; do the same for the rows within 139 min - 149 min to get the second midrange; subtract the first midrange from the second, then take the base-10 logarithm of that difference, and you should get -0.19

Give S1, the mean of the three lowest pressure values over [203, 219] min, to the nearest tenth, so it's 22.3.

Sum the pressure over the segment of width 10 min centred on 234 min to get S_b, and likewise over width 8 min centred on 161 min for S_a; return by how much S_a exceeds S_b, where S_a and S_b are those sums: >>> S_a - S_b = -23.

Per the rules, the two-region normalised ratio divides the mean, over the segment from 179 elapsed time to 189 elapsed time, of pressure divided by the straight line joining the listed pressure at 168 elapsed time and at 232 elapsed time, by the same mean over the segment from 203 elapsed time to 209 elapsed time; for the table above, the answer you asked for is 1.02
